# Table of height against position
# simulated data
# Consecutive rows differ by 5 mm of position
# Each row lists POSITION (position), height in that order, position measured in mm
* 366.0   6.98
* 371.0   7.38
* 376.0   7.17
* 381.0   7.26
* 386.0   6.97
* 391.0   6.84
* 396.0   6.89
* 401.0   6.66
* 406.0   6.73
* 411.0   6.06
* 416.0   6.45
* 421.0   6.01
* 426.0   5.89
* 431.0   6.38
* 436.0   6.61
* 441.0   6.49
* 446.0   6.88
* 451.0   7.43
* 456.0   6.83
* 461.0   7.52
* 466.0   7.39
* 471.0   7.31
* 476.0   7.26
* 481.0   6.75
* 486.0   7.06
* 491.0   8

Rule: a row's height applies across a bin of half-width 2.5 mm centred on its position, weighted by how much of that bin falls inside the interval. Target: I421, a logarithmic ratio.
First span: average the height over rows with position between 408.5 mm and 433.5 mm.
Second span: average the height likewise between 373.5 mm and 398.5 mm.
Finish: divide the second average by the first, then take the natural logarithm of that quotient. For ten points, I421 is 0.13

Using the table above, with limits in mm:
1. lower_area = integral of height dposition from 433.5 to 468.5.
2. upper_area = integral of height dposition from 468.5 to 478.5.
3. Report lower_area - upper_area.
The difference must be 173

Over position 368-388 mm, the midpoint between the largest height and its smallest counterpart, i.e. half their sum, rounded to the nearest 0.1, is 7.2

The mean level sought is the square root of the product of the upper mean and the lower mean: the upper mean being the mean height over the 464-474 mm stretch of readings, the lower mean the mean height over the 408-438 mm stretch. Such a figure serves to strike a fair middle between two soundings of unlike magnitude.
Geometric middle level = 6.77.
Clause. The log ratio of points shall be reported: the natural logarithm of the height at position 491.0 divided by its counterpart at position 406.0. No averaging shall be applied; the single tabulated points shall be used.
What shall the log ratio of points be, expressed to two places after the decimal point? 0.17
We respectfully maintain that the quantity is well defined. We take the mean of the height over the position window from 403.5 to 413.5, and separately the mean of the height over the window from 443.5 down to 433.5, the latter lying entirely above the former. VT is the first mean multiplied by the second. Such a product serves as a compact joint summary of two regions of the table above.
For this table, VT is 41.9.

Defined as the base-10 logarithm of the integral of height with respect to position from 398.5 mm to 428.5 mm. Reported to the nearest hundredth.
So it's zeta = 2.28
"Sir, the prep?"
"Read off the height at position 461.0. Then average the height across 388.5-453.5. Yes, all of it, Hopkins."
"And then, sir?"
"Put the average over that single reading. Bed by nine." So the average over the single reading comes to 0.873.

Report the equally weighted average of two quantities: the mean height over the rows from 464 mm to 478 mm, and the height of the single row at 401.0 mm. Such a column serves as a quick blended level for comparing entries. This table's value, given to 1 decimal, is 7.0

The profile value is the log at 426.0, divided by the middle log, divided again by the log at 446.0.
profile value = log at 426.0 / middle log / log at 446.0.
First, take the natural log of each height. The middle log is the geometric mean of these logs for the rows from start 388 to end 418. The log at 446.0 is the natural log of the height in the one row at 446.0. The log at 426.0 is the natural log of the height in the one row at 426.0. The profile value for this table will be 0.487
